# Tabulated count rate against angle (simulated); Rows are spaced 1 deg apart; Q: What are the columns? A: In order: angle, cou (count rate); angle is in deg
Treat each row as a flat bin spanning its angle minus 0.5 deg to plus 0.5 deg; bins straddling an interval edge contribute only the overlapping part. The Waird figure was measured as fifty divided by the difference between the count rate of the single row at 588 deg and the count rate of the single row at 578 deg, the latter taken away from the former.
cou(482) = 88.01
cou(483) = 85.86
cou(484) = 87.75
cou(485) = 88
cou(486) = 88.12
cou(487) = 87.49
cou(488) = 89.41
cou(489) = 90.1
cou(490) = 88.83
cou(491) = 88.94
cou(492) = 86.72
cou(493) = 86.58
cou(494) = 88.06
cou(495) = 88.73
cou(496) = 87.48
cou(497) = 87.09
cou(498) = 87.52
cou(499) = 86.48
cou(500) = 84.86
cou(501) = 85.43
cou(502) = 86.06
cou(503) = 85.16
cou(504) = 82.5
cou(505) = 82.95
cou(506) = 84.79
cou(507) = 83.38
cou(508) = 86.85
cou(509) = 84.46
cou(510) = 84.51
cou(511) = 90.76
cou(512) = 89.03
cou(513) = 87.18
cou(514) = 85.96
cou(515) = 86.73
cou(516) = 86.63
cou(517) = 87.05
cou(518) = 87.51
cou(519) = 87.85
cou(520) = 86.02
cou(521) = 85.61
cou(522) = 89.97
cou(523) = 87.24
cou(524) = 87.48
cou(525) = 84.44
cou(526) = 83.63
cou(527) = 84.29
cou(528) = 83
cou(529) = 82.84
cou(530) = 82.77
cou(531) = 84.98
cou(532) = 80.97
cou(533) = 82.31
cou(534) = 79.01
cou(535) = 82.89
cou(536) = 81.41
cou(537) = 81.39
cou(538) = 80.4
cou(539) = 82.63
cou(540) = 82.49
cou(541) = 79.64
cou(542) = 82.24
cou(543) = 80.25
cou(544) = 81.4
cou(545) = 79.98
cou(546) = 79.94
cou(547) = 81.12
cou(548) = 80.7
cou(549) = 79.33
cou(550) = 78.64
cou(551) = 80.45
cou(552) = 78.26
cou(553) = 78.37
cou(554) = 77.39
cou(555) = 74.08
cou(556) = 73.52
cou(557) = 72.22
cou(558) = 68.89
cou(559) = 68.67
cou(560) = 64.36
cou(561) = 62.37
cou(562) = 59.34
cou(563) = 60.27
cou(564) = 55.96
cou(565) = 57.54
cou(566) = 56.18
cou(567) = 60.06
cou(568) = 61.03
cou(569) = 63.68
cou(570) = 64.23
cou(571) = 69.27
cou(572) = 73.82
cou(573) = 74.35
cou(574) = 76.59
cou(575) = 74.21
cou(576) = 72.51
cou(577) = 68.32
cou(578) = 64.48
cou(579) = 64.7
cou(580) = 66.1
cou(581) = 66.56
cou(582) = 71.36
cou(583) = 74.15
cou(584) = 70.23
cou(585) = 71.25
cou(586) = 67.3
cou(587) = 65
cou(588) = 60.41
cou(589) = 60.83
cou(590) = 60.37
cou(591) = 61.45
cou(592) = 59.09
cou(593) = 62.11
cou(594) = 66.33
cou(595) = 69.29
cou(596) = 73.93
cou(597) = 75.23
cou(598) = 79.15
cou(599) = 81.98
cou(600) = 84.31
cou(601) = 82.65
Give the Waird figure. -12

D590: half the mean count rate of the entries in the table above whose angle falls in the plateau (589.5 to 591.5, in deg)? 30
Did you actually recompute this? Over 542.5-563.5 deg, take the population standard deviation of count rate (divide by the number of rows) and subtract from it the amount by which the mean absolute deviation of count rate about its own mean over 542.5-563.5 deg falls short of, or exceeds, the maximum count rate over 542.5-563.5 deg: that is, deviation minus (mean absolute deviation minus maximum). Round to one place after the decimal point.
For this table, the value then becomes 82.4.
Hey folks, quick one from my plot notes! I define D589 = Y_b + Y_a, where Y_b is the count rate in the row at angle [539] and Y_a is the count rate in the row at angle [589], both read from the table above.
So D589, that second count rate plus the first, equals 143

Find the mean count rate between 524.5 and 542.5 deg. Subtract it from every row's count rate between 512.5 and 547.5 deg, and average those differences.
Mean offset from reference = 1.4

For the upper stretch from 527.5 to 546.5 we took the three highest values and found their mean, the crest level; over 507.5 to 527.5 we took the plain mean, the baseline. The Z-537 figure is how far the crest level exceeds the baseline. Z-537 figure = -3.0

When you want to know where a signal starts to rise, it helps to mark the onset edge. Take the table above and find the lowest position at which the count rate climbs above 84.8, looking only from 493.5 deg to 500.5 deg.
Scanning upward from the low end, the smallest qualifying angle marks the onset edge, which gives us 494 deg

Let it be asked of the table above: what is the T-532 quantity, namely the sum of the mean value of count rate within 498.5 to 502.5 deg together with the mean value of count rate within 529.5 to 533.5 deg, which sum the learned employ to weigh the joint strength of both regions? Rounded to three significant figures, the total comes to 168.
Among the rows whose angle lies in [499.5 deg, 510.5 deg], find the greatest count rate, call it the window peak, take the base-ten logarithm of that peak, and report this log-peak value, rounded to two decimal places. 1.94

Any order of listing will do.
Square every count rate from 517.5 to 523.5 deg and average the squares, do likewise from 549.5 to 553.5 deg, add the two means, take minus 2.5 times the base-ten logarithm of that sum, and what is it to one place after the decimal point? -10.4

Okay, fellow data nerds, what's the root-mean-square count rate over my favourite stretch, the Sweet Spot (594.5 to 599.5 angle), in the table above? 76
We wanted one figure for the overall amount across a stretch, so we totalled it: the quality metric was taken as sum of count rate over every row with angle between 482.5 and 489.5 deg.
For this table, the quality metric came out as 617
